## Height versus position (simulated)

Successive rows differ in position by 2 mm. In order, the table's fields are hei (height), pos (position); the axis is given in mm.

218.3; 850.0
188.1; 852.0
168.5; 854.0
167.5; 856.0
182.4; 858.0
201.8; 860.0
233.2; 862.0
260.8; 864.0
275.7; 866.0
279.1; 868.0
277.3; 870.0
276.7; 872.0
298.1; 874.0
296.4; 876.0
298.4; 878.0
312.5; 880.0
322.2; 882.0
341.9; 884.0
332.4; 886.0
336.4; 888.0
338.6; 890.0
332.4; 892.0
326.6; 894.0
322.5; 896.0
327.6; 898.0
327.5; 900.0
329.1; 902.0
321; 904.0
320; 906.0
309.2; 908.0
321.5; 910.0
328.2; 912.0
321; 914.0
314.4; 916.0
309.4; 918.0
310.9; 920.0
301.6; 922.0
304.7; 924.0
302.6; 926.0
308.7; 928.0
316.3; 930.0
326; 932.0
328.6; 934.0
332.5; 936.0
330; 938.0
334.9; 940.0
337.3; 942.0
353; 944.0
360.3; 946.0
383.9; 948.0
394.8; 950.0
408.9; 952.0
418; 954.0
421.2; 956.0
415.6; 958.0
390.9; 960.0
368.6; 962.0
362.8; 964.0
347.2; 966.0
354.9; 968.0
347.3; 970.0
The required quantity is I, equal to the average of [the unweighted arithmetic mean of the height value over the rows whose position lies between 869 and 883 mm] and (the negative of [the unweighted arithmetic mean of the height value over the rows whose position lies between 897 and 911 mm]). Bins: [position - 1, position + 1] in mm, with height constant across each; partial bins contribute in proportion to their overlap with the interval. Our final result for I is -12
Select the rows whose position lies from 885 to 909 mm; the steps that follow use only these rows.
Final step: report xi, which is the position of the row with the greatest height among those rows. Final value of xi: 890.0 mm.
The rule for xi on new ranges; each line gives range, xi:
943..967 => 956.0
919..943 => 942.0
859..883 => 882.0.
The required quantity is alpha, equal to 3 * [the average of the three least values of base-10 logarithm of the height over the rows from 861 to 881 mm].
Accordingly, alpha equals 7.22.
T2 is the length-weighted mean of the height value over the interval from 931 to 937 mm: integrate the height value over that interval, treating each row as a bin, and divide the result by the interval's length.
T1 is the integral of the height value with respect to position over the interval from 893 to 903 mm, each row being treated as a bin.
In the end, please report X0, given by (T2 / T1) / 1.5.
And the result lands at 0.07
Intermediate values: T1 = 3267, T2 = 329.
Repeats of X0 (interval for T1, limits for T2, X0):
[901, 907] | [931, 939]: 0.11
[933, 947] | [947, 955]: 0.06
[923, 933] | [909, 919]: 0.07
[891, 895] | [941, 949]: 0.18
